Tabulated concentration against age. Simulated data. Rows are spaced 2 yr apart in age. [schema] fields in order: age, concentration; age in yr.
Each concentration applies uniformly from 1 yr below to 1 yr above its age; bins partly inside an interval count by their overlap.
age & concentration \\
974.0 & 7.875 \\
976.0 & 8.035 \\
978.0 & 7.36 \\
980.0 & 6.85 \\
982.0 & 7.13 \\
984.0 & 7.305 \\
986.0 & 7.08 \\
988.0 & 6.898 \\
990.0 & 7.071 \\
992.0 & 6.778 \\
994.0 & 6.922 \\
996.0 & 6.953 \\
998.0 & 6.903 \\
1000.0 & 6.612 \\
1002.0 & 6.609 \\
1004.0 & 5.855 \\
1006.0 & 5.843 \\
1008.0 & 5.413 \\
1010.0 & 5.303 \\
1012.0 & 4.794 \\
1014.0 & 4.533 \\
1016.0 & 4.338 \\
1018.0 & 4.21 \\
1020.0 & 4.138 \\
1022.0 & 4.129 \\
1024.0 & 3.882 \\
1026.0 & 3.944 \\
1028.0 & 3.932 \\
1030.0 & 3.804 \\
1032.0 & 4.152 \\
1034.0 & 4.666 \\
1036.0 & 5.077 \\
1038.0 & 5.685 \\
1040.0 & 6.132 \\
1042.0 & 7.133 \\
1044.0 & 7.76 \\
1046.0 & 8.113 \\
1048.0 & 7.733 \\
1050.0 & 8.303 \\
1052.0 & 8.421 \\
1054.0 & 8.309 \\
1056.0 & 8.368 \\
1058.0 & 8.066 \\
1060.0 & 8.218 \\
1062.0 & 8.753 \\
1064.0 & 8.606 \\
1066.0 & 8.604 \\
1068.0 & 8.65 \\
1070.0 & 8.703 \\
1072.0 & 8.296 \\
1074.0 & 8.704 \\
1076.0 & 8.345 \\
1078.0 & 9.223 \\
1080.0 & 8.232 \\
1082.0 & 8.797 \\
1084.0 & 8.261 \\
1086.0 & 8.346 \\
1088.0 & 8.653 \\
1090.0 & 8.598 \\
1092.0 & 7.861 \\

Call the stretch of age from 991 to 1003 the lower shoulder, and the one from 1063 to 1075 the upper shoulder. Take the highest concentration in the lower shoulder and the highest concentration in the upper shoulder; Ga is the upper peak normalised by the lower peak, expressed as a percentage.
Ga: 125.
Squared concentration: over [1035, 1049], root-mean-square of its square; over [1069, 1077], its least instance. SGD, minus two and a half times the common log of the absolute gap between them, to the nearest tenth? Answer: -3.2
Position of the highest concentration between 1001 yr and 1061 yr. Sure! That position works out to 1052.0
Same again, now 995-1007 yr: 996.0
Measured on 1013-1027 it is 1014.0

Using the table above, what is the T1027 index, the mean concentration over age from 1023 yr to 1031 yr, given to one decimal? 3.9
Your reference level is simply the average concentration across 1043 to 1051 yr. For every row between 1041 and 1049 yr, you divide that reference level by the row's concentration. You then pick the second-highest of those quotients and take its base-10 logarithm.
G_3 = 0.01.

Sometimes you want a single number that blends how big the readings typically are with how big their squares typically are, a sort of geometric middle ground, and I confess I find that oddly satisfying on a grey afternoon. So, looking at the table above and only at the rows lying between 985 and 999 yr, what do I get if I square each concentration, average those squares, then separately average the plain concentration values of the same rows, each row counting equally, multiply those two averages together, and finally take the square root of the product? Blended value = 18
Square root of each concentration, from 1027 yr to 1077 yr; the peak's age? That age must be 1062.0 yr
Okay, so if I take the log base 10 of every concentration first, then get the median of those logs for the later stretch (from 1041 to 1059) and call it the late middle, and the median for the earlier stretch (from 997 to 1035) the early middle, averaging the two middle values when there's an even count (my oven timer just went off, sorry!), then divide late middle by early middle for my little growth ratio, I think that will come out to 1.39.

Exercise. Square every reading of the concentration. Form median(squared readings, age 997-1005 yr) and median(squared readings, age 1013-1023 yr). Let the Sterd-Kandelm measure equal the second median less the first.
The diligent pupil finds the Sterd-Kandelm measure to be -26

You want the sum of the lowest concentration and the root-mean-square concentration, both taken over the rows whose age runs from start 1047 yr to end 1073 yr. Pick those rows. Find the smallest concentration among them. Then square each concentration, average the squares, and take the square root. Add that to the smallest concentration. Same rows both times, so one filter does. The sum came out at 16.1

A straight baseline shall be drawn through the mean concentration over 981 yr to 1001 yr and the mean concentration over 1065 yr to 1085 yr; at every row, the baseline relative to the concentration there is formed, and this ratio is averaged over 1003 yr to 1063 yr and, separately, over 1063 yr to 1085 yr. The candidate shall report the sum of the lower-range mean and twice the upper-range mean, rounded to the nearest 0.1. 3.4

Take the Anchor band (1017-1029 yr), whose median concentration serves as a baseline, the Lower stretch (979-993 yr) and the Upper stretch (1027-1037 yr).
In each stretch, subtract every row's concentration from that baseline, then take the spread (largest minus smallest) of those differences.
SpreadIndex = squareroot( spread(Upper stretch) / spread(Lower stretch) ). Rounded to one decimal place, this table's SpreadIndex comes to 1.6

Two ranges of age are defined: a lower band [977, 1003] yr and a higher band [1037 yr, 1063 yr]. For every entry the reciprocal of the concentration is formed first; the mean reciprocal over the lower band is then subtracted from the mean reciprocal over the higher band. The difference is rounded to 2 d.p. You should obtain -0.01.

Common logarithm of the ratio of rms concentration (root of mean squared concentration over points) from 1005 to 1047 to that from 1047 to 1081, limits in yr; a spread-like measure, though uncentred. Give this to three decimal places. -0.207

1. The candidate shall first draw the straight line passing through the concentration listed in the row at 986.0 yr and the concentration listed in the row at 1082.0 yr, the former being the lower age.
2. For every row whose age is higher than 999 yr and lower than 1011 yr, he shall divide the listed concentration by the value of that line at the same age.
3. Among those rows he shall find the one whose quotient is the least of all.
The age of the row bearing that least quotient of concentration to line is 1010.0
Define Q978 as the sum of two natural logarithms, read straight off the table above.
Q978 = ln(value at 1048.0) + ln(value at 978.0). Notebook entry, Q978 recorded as 4.0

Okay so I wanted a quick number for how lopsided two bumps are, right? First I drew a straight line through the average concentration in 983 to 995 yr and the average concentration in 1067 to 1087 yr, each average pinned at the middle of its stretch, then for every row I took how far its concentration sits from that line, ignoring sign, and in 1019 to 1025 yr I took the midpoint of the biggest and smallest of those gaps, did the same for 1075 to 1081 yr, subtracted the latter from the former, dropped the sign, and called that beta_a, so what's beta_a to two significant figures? 3.2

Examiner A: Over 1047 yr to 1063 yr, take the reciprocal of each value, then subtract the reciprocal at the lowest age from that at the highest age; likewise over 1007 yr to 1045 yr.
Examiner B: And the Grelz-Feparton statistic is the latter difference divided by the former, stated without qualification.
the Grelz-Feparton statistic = 3.7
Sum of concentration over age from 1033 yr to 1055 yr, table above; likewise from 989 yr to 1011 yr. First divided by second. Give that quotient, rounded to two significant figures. 1.1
